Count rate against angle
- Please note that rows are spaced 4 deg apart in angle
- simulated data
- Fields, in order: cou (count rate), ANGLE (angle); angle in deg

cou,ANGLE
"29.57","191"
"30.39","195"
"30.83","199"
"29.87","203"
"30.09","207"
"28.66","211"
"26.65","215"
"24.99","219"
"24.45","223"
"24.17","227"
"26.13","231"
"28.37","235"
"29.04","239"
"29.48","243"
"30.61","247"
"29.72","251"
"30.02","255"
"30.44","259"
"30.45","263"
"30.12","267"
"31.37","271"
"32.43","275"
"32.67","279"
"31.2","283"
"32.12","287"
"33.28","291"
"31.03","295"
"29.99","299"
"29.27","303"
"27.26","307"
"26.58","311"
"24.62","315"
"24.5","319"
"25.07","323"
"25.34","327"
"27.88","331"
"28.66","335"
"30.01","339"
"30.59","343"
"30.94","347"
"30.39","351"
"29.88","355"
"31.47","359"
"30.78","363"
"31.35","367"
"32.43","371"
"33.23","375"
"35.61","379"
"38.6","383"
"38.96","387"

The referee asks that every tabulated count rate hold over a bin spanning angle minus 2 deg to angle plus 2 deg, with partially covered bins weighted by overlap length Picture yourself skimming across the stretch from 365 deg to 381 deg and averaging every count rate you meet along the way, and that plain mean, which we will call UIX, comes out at 33.2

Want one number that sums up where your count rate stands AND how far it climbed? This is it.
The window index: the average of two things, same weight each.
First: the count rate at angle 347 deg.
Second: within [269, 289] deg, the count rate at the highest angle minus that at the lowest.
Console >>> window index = 16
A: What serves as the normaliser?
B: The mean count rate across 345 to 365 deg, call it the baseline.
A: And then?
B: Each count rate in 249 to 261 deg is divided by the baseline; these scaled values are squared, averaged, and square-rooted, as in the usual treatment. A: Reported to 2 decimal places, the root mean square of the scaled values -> 0.98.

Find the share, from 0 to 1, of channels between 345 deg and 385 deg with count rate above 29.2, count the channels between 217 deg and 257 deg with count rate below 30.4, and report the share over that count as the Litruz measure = 0.11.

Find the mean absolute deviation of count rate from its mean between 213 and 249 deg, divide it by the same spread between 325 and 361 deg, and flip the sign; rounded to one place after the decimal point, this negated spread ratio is -1.4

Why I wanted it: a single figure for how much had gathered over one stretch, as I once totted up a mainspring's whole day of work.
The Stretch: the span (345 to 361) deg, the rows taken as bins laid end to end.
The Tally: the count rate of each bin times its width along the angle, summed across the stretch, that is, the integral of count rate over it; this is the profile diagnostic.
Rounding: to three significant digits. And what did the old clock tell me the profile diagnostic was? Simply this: 491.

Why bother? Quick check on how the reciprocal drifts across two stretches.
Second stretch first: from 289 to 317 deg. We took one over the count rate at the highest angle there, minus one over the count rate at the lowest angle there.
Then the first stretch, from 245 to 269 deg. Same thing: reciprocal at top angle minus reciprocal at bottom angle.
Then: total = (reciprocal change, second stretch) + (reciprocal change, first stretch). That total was 0.011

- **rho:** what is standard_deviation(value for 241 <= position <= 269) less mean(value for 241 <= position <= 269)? -29.7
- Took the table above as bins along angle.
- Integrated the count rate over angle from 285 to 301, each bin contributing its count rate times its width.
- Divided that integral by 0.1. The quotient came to 5057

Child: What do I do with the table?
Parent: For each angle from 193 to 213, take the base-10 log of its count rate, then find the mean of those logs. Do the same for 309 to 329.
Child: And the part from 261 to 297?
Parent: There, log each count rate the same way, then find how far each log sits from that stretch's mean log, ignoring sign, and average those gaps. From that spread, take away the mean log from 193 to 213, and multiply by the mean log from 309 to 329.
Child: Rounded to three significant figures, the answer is -2.05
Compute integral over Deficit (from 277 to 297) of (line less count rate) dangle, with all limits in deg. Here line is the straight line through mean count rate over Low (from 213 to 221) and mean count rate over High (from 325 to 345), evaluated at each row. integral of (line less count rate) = -93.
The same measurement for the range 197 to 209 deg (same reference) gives -57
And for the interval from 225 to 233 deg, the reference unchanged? 8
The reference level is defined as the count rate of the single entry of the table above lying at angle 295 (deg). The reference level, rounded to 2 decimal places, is 31.03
